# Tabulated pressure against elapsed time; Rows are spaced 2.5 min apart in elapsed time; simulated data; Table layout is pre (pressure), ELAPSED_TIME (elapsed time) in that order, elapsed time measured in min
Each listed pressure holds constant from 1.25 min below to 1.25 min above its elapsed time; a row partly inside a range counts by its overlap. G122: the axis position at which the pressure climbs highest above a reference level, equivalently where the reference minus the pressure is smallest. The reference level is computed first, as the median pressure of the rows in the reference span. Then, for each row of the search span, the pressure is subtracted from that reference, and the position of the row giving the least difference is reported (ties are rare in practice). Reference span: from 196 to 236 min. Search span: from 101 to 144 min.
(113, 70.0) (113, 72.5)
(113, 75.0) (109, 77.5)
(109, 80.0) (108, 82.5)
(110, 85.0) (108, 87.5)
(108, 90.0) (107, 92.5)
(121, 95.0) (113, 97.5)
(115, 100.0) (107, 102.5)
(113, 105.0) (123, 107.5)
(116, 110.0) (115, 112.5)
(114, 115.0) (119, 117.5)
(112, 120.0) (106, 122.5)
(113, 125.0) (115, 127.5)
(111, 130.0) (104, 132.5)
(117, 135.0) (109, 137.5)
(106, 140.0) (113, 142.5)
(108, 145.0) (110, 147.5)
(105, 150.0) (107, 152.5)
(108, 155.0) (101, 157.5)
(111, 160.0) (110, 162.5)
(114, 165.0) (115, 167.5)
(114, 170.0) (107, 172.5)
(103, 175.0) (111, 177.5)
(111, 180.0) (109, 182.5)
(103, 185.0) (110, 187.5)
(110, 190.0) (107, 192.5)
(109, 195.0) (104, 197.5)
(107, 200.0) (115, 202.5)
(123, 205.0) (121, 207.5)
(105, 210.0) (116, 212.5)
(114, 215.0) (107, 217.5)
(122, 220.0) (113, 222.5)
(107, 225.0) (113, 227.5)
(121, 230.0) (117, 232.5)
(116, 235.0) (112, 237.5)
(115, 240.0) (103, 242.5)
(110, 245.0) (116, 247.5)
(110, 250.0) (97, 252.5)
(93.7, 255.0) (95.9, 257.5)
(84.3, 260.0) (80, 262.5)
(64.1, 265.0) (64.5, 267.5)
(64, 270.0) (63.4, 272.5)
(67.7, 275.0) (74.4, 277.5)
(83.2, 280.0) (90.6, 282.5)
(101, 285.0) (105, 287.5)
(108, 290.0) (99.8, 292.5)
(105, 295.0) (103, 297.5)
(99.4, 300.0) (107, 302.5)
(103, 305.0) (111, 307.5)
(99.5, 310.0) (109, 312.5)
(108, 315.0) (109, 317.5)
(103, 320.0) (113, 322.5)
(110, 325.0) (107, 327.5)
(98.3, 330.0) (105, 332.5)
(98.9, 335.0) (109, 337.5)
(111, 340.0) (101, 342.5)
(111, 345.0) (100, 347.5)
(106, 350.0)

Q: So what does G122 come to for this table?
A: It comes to 107.5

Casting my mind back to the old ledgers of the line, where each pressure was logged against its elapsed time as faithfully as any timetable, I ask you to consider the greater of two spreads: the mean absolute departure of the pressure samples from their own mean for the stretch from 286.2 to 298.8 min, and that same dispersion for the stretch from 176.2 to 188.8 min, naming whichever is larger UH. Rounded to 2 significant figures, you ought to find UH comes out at 2.3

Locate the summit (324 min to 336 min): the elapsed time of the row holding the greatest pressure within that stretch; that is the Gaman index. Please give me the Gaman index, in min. 325.0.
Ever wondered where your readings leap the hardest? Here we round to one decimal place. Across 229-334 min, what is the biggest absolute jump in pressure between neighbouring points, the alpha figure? 15.9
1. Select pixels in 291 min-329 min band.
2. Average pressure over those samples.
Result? 106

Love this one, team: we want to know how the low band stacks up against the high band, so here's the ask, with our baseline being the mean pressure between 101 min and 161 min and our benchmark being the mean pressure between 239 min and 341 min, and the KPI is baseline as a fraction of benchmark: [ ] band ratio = 1.14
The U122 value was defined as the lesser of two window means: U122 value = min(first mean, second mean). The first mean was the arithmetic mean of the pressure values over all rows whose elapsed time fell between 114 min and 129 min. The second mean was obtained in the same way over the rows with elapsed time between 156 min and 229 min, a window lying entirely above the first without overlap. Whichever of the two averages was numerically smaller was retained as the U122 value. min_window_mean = 111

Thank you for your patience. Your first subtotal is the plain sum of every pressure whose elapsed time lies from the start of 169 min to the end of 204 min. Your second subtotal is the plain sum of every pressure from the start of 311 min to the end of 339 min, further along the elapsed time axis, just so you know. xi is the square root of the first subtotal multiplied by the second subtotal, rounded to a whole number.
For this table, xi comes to 1334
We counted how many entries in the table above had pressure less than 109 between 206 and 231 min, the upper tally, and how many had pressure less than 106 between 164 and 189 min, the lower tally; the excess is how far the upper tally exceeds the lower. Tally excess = 1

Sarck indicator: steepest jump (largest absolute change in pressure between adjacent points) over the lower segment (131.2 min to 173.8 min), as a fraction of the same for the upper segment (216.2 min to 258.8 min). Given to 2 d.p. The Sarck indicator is 0.87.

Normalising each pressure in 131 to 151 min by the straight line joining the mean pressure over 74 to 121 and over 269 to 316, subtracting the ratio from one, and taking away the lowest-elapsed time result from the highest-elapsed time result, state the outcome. -0.02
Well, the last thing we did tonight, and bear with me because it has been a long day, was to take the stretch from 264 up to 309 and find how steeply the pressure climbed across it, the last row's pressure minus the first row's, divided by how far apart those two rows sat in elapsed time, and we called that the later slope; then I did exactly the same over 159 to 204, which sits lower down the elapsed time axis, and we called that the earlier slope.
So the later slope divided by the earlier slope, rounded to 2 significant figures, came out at 12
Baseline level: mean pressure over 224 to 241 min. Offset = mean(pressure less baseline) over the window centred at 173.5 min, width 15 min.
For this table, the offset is -4.3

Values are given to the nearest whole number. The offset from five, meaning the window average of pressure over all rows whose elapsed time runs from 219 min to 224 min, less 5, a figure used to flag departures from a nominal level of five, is 112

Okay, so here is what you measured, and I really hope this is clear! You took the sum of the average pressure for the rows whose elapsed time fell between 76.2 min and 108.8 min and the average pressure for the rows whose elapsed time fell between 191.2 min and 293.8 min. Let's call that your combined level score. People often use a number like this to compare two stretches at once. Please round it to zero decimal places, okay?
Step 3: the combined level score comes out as 213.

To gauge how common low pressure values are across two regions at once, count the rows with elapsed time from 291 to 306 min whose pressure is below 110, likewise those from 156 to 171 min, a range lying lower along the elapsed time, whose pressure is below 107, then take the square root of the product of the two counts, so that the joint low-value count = 2.4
